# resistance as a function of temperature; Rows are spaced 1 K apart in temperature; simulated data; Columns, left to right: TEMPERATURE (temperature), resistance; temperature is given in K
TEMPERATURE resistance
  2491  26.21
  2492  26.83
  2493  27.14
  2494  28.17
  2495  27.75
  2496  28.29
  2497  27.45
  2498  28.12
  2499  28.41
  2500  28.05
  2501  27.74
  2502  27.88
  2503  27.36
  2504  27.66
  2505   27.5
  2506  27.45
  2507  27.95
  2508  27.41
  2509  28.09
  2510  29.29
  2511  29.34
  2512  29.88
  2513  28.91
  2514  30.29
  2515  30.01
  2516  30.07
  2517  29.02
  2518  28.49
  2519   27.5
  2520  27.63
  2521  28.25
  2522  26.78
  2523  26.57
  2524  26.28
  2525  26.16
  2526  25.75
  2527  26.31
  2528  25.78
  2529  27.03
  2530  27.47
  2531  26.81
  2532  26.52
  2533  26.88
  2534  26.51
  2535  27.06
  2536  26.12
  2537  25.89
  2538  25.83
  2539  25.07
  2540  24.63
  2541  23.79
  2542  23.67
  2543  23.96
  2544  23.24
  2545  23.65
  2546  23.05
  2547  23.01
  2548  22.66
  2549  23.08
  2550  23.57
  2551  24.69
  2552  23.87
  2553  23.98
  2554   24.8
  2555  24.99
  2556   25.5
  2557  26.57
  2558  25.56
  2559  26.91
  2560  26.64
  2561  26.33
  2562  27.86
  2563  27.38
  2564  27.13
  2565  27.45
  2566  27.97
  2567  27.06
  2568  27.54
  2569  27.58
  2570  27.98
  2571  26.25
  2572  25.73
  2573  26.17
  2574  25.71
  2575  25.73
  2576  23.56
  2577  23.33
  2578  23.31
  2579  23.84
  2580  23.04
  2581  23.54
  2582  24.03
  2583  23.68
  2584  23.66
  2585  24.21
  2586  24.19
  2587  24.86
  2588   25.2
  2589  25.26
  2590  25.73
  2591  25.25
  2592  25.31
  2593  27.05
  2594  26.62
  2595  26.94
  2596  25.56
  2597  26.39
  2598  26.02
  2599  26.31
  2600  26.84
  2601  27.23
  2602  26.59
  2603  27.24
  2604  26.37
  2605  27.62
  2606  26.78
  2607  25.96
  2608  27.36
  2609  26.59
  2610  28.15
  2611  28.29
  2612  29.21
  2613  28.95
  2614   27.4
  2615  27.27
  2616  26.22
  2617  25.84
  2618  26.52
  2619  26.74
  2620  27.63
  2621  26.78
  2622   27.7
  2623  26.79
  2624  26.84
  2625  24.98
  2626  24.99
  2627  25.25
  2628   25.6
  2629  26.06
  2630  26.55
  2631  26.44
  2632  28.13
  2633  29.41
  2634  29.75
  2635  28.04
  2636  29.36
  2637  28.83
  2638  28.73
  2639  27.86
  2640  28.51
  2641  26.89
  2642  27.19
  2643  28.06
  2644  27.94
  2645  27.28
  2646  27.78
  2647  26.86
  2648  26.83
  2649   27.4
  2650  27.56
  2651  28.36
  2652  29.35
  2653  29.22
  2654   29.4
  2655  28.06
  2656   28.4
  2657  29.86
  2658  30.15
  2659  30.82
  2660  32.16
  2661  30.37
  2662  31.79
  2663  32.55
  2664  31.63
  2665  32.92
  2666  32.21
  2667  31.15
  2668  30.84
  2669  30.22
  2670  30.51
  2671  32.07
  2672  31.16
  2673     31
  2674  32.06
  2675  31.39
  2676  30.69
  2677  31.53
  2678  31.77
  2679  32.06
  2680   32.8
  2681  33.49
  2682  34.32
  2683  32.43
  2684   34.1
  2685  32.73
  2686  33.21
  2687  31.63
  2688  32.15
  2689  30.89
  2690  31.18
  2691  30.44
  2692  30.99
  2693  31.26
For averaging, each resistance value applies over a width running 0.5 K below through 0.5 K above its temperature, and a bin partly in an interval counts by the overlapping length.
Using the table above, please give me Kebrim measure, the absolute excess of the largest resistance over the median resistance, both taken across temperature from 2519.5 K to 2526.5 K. 1.7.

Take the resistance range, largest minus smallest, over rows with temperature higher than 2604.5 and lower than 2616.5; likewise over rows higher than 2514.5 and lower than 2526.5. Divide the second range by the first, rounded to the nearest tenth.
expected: 1.3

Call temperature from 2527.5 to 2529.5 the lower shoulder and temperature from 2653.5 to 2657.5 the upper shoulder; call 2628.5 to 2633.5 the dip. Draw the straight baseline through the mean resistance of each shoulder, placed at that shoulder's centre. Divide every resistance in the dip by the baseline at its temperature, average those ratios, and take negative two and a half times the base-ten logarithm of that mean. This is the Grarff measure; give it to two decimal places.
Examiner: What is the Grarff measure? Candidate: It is 0.04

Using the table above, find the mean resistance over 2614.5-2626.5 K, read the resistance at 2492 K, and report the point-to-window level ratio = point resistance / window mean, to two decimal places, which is 1.01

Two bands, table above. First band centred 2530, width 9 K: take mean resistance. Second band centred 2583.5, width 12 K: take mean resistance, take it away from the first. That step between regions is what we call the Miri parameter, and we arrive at 2.5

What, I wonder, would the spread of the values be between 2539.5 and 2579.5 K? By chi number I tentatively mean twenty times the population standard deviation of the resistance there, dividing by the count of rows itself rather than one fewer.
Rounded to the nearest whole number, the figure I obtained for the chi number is 34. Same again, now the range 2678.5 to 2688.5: 17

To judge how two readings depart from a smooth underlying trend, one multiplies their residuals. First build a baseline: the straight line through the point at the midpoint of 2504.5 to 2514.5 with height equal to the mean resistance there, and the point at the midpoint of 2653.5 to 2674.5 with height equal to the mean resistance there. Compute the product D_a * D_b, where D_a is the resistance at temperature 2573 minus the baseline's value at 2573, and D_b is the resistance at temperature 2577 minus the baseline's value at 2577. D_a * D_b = 21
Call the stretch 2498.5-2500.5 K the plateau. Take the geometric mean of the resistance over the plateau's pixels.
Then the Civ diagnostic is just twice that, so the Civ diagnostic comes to 56.5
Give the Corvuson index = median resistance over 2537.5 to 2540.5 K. 25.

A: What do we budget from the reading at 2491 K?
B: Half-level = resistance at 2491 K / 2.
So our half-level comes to 13.1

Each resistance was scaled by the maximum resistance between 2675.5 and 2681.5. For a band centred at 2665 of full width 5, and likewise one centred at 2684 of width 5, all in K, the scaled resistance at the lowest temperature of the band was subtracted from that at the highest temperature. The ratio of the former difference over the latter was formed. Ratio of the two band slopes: 1.3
